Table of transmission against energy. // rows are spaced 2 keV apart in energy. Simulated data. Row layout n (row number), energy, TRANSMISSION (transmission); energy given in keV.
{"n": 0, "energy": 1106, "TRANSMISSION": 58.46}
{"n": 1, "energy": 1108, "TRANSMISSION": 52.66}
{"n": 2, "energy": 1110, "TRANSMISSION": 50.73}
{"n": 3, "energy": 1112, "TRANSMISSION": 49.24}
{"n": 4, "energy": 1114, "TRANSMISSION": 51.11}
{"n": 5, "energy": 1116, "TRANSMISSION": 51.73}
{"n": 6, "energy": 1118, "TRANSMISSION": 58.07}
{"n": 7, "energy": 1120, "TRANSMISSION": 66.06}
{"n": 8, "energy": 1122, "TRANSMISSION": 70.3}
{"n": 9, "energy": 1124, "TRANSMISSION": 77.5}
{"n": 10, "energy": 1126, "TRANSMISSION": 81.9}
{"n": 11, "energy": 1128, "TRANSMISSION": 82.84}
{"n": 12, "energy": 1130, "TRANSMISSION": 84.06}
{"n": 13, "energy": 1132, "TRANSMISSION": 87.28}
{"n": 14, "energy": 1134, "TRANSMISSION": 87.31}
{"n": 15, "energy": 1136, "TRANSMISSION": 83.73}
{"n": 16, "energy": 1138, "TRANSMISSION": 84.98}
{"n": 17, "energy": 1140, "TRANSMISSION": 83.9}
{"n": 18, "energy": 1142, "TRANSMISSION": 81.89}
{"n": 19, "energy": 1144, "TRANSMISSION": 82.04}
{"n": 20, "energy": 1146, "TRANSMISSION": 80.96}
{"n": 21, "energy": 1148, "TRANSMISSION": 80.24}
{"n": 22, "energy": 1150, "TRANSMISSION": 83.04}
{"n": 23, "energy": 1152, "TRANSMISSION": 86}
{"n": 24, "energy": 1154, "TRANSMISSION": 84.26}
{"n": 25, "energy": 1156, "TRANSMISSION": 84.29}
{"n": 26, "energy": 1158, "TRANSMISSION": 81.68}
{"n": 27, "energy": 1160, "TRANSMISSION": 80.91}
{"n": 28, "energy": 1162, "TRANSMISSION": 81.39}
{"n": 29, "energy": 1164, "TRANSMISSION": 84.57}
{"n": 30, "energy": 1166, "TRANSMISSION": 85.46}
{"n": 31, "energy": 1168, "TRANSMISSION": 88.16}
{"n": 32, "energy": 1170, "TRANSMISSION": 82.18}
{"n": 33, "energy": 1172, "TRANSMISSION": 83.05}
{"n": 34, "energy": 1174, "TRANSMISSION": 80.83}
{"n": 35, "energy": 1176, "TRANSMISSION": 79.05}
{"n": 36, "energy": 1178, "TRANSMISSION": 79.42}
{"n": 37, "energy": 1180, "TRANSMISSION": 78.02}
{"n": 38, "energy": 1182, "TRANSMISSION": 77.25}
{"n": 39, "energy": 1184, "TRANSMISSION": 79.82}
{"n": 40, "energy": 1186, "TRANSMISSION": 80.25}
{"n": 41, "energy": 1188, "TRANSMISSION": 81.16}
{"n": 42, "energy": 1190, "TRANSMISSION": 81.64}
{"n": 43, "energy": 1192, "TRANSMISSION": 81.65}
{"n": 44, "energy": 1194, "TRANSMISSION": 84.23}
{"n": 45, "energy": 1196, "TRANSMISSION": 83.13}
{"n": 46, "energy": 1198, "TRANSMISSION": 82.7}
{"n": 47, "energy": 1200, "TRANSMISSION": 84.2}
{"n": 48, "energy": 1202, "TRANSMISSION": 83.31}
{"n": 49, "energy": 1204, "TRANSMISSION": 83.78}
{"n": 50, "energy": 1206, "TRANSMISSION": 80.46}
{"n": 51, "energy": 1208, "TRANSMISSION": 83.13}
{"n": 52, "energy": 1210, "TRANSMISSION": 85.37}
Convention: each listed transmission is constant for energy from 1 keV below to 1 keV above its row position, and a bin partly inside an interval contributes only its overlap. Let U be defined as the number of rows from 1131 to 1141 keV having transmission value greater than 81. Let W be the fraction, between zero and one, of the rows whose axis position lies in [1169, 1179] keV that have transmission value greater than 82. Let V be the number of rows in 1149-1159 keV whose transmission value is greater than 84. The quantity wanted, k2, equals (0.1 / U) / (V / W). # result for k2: 0.003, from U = 5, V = 3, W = 0.40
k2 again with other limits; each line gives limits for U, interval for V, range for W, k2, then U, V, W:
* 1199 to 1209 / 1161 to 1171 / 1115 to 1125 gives 0.000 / 4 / 3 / 0.00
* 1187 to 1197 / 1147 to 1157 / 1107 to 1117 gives 0.000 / 5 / 3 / 0.00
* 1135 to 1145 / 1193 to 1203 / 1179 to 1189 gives 0.000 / 5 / 2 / 0.00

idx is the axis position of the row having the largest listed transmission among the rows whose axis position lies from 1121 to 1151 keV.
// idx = 1134 keV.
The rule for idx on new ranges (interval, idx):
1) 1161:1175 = 1168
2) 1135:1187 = 1168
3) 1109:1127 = 1126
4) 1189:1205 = 1194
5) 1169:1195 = 1194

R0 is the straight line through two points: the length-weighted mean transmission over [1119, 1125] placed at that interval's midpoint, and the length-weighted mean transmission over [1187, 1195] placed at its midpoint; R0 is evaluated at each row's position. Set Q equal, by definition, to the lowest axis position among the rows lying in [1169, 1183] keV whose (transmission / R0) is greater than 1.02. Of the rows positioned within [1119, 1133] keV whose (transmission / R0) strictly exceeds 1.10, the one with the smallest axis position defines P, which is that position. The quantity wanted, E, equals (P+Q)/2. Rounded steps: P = 1126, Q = 1170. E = 1148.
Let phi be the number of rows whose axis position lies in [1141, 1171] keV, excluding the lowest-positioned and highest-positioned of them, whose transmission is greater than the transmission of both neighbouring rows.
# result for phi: 4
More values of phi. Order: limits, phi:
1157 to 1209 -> 6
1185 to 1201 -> 1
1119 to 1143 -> 2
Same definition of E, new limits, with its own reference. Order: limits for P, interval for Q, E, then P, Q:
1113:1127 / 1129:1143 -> 1128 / 1126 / 1130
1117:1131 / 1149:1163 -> 1138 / 1126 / 1150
